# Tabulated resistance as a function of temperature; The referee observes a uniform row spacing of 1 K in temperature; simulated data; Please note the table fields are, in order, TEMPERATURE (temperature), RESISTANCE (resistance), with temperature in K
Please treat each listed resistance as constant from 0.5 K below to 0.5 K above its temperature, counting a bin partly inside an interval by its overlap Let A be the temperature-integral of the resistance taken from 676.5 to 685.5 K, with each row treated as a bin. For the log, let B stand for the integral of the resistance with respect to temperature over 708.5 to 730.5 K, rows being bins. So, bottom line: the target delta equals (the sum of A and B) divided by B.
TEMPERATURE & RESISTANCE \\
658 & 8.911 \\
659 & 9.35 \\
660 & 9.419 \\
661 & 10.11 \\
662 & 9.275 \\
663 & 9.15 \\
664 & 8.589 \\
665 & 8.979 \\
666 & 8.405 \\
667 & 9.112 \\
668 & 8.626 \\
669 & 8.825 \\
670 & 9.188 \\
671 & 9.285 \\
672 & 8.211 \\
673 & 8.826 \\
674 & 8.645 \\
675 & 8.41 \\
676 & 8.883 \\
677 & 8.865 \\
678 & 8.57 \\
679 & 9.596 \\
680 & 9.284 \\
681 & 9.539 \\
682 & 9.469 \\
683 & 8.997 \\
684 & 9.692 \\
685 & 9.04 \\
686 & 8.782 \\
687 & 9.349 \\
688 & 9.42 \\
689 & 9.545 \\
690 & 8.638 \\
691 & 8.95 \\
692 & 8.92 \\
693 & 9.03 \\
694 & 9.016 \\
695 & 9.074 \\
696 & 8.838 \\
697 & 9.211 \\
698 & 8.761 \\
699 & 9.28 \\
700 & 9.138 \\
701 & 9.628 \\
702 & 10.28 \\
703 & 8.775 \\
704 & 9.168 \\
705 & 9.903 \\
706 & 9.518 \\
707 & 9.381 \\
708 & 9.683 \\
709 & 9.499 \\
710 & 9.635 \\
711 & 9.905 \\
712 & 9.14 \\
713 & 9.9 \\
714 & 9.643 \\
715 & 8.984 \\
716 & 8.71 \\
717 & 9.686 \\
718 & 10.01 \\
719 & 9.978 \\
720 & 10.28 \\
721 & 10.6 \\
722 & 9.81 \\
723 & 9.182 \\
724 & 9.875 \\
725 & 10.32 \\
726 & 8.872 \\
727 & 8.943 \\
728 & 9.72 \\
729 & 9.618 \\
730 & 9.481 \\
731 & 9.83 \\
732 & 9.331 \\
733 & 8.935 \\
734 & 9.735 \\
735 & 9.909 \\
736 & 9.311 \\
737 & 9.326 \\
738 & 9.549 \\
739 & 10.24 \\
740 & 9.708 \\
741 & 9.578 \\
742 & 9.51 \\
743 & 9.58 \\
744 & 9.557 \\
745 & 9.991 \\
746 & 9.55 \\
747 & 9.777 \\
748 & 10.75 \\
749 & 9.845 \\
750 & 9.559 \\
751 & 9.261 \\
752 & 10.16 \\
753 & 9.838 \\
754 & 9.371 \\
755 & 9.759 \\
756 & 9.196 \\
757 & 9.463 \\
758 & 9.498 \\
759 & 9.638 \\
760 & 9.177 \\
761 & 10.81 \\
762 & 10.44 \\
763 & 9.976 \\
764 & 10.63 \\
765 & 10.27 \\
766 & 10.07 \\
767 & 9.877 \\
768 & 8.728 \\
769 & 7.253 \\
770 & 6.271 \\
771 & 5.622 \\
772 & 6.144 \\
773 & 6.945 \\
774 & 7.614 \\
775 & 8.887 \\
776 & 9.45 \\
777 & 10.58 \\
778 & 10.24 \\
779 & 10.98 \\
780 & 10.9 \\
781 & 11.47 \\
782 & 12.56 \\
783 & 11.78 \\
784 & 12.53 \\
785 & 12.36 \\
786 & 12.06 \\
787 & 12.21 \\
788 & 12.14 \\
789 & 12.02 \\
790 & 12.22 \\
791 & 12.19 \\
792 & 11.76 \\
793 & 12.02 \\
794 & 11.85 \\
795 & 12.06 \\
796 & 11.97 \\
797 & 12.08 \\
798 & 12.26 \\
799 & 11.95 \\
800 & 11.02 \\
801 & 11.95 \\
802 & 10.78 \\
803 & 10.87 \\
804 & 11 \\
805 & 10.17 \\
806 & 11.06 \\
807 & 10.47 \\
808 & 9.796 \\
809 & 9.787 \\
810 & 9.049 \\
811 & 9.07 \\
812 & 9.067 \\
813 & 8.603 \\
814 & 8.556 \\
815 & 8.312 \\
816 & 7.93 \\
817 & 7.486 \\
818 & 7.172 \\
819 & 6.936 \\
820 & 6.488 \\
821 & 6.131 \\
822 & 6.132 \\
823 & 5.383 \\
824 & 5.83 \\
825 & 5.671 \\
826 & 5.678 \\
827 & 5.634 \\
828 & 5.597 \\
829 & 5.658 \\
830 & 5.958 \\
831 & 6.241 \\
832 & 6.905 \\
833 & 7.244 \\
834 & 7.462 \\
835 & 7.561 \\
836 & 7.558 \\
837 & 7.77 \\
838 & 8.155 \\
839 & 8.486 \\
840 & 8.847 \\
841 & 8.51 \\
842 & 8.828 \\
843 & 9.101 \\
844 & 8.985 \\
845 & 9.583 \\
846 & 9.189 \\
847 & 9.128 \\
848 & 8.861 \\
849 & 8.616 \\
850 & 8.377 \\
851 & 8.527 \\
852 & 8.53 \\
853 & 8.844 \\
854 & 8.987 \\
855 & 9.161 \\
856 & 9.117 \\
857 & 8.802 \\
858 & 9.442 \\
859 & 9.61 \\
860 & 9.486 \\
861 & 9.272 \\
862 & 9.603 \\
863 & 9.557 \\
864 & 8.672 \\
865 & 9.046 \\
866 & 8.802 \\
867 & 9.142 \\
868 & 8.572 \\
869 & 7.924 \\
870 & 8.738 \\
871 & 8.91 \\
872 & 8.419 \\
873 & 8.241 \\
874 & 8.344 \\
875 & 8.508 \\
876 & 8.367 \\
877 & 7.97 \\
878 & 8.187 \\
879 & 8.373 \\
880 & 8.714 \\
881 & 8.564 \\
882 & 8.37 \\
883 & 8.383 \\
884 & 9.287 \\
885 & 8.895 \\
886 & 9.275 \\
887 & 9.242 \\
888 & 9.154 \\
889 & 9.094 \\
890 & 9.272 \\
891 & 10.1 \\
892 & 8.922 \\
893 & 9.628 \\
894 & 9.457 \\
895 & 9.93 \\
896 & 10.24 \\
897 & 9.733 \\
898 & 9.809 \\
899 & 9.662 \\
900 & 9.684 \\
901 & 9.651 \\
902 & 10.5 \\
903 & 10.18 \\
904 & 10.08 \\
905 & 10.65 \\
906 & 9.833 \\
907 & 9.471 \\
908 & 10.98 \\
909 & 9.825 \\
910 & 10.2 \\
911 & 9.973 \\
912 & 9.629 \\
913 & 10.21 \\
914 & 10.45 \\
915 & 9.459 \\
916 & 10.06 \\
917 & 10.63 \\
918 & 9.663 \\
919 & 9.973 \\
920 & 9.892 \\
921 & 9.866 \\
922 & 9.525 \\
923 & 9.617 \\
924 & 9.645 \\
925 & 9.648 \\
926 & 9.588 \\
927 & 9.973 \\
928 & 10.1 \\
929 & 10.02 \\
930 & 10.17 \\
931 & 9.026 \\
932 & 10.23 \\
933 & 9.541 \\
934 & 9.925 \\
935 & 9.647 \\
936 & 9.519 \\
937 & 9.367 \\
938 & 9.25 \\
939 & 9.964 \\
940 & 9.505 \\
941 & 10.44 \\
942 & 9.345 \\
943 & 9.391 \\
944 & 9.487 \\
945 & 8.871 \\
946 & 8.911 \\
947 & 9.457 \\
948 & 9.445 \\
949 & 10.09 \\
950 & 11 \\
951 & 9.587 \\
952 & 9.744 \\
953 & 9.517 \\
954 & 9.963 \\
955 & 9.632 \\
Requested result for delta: 1.39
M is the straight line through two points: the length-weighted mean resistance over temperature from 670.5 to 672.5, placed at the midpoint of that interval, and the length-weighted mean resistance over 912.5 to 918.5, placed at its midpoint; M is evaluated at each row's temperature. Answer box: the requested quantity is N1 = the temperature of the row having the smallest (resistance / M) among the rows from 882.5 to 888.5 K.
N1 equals 883 K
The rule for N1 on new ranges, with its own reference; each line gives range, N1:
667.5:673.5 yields 672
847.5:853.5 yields 850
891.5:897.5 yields 892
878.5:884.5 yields 882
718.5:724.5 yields 723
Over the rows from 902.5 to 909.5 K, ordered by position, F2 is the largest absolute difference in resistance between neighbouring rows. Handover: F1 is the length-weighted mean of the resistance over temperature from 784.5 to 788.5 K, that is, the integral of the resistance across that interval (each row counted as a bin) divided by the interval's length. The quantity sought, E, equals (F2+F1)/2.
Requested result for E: 6.9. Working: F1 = 12.2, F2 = 1.5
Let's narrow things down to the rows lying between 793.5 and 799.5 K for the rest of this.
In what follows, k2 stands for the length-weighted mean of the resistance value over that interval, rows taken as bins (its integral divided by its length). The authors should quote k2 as 12.0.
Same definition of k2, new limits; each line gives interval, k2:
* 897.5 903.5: 9.9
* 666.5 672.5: 8.9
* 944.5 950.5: 9.6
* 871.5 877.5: 8.3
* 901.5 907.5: 10.1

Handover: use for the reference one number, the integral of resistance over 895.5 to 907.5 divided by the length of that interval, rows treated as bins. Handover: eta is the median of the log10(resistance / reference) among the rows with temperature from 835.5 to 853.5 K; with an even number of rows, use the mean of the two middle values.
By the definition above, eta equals -0.06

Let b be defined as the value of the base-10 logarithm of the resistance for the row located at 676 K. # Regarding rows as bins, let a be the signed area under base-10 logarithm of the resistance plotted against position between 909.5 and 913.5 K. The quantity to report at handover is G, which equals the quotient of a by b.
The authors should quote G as 4.22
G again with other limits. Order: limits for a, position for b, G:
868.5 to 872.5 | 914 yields 3.65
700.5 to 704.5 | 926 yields 3.97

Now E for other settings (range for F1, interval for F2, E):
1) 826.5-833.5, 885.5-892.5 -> 3.7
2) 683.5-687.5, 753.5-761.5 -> 5.4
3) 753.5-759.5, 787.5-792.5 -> 5.0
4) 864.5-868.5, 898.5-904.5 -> 4.9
